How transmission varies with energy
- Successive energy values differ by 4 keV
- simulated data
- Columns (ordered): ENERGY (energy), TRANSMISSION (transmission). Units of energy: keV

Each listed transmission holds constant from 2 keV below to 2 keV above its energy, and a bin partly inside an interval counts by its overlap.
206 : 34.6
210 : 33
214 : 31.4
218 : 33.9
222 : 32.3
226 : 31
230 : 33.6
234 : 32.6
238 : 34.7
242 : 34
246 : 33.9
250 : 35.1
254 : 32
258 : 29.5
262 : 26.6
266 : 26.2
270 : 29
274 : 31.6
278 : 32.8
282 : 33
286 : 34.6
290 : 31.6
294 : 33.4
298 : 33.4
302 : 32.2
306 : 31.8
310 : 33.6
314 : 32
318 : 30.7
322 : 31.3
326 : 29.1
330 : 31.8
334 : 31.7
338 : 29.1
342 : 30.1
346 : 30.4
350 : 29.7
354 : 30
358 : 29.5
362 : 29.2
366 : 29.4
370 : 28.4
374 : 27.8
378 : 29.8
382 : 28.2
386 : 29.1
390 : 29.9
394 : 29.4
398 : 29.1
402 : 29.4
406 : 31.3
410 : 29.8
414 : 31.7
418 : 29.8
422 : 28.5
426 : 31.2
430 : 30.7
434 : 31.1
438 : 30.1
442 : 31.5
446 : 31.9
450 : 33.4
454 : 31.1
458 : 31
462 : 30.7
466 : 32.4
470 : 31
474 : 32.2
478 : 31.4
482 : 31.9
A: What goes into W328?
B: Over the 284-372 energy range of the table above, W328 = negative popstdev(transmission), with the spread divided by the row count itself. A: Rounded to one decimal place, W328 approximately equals -1.7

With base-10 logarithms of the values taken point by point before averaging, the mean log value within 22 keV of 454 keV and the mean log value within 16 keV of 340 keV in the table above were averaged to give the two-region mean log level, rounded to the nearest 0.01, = 1.49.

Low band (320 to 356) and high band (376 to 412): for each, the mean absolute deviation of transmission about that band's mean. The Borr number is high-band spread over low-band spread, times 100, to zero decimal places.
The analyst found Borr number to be 68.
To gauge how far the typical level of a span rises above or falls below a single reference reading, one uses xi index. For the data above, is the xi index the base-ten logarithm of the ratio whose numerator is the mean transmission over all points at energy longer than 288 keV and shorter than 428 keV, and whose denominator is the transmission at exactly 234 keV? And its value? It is -0.031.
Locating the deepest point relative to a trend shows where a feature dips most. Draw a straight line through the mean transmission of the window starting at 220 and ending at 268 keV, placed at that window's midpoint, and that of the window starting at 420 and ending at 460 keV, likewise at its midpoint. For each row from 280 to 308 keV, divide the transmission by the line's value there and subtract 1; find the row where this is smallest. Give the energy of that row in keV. 290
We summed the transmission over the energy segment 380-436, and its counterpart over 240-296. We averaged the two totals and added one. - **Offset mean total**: 432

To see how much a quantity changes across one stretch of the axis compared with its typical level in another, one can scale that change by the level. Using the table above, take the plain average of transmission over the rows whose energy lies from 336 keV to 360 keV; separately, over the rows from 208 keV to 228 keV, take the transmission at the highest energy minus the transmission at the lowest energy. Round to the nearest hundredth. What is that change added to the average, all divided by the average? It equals 0.93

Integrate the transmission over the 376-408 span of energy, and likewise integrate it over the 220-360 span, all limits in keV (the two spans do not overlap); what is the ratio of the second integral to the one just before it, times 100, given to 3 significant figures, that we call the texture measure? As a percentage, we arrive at 467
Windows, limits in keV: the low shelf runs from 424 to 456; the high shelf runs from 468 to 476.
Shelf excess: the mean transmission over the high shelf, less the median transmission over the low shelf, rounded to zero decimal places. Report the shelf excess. 0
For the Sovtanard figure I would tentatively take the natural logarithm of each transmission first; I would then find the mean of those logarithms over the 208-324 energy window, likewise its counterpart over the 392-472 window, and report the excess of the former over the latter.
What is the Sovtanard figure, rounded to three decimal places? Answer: 0.041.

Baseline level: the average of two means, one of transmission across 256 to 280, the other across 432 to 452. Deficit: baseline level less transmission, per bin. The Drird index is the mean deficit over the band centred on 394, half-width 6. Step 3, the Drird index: 1.0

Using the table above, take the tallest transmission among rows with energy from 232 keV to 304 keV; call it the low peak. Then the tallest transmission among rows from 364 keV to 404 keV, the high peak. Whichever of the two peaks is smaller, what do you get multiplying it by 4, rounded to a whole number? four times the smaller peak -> 120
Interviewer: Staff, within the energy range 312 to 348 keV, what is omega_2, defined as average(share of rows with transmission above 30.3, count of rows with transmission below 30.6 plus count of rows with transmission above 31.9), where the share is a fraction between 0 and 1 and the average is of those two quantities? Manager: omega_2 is 2.8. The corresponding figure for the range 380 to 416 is 3.6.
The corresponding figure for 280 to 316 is 4.0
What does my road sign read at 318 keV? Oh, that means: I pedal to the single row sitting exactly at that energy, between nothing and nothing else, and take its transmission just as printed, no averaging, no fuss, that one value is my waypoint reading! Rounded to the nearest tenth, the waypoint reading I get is 30.7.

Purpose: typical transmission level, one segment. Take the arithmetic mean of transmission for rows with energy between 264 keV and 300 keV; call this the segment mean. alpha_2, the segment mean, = 31.7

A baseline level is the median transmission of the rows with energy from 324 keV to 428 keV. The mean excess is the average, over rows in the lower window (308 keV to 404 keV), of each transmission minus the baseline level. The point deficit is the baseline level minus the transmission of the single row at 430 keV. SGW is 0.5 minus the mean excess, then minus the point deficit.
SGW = 1.3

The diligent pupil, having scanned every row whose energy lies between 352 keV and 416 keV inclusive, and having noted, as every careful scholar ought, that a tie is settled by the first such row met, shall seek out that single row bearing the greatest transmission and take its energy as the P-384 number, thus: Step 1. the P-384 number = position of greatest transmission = 414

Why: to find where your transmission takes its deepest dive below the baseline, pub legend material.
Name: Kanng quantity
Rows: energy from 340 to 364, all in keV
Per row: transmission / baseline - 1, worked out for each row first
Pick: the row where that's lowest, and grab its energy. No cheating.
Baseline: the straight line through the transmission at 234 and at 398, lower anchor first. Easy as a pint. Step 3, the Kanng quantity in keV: 362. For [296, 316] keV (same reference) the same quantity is 306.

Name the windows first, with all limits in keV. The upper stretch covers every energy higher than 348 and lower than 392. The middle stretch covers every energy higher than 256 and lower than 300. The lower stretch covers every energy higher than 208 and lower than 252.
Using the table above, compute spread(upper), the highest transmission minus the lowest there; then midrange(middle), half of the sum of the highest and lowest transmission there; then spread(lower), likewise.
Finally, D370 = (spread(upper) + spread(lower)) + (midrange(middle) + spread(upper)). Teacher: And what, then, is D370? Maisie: 38.9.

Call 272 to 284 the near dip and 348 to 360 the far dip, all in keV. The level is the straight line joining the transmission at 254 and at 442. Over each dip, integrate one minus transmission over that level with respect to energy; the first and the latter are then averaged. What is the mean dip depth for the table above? 0.3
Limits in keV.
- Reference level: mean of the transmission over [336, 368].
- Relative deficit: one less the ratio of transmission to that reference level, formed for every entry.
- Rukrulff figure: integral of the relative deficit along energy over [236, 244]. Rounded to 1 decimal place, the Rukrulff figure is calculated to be -1.3 keV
